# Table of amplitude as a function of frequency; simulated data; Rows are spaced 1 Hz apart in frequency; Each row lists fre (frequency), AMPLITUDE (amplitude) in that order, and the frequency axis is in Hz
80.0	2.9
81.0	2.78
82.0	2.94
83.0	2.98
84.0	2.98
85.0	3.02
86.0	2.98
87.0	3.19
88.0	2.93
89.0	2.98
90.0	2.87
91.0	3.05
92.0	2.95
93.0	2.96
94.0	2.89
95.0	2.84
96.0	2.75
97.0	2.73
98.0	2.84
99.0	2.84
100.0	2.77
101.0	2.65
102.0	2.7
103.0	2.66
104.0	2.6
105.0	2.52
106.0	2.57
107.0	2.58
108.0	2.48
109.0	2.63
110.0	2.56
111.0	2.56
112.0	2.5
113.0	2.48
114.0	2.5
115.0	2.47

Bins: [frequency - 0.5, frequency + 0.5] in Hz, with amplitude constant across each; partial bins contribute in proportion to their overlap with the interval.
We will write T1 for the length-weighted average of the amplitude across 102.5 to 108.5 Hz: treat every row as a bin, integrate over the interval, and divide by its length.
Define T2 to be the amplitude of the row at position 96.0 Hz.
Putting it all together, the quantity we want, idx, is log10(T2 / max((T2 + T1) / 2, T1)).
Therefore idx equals 0.015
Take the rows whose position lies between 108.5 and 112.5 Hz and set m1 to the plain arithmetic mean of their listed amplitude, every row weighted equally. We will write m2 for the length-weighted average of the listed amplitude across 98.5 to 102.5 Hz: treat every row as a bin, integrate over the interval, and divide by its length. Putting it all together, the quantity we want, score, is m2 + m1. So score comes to 5.30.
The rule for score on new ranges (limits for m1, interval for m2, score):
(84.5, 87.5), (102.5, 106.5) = 5.65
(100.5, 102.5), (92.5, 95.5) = 5.57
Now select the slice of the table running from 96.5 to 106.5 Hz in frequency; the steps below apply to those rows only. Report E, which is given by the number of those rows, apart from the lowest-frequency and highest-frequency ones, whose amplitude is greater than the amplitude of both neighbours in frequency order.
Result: 1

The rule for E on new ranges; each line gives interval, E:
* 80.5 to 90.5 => 3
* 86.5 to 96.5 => 3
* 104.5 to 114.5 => 2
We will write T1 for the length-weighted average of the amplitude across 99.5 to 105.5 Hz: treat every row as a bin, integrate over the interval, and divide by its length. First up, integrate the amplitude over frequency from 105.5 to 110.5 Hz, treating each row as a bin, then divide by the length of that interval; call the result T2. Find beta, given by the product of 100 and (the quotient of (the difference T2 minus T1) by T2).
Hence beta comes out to -3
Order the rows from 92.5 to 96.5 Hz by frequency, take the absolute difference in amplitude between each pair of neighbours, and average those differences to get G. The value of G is 0.070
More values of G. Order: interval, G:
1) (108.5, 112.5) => 0.043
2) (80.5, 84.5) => 0.067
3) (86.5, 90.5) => 0.140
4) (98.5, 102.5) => 0.080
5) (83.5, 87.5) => 0.097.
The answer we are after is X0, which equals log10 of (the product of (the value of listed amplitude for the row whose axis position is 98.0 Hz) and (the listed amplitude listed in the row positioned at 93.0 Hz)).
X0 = 0.925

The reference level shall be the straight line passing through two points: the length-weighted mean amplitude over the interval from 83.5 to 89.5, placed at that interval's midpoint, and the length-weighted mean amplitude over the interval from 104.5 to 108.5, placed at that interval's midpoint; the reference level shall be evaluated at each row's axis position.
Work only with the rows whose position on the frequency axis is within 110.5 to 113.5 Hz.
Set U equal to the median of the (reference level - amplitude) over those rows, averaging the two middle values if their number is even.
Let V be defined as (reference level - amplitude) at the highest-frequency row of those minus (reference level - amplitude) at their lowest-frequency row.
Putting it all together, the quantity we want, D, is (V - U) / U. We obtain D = -1.3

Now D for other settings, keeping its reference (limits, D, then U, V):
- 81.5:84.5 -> -1.8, 0.12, -0.088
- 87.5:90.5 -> -0.7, 0.05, 0.012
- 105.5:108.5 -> -3.1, -0.02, 0.042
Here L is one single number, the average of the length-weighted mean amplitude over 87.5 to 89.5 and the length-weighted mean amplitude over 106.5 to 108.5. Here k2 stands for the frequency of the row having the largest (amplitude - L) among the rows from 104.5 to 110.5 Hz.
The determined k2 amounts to 109.0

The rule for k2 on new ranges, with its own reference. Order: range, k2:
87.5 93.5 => 91.0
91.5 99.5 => 93.0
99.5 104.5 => 100.0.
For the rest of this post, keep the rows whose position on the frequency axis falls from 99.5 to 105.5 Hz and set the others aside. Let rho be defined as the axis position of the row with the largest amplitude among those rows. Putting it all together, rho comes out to 100.0 Hz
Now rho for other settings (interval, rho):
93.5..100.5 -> 94.0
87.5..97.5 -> 91.0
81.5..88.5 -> 87.0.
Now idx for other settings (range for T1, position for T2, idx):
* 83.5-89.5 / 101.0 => -0.056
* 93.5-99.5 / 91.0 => 0.017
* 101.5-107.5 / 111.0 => -0.008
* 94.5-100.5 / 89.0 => 0.014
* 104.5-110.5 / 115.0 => -0.015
